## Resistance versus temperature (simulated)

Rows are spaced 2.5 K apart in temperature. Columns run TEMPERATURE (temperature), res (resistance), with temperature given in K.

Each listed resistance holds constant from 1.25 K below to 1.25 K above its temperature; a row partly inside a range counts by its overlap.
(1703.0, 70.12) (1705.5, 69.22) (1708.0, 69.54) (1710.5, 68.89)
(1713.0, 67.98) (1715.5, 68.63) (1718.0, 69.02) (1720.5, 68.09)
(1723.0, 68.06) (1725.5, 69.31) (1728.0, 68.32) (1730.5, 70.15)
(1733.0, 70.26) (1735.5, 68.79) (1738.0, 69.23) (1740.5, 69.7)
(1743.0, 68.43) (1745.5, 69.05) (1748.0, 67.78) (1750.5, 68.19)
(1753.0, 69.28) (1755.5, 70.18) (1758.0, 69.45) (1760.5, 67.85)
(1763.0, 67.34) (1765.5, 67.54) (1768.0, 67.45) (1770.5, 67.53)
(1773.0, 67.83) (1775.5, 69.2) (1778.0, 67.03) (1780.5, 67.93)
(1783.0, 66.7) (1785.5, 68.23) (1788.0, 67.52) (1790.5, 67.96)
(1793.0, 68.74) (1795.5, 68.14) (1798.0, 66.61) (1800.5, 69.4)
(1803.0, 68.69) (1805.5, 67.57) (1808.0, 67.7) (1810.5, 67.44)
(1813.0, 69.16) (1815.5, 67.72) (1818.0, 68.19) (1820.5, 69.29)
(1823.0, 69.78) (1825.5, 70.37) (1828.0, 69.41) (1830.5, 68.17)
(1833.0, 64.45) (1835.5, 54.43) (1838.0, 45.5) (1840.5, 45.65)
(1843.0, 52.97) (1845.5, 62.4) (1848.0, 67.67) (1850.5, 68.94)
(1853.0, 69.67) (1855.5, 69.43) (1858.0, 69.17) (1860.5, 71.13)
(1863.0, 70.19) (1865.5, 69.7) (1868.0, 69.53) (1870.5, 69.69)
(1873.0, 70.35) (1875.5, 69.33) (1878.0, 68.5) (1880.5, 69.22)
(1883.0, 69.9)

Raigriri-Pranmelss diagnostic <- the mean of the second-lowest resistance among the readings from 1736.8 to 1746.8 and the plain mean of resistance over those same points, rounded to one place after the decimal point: 69.1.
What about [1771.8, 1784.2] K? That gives 67.4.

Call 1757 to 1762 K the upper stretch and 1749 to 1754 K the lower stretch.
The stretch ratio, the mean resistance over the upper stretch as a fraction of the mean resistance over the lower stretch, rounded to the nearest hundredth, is 1.00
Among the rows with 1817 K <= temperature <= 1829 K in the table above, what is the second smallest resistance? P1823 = 69.29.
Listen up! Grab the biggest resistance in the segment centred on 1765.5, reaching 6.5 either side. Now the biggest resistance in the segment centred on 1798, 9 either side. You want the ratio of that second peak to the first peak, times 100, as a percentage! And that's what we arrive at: 102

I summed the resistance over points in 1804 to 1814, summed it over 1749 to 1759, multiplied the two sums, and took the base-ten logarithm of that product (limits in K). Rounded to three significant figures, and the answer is 4.88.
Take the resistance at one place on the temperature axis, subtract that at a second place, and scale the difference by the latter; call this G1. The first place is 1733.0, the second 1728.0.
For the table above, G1 0.028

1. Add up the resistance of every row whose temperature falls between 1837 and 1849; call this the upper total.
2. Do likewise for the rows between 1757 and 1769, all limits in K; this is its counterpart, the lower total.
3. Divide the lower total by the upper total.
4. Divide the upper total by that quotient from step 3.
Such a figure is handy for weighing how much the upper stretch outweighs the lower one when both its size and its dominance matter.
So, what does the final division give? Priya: 221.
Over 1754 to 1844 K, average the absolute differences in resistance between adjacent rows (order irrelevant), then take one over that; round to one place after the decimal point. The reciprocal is 0.6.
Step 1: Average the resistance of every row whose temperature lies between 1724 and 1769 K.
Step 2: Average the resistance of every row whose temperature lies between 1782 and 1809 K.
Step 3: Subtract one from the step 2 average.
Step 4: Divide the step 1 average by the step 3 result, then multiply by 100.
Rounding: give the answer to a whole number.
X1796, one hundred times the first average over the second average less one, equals 103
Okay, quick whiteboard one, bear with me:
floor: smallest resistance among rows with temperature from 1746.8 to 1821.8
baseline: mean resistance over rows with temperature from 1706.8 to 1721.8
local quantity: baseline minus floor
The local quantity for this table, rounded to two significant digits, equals 2.1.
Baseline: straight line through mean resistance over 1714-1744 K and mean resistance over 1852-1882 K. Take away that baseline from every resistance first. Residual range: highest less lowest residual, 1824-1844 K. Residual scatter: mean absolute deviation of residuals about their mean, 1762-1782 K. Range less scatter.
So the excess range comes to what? 25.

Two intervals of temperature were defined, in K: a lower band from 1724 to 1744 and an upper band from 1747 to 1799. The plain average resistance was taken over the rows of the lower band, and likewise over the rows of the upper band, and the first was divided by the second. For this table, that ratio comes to 1.02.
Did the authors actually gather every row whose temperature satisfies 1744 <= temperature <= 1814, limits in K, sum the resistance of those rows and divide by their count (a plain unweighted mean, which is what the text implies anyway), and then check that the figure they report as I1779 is 68.1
